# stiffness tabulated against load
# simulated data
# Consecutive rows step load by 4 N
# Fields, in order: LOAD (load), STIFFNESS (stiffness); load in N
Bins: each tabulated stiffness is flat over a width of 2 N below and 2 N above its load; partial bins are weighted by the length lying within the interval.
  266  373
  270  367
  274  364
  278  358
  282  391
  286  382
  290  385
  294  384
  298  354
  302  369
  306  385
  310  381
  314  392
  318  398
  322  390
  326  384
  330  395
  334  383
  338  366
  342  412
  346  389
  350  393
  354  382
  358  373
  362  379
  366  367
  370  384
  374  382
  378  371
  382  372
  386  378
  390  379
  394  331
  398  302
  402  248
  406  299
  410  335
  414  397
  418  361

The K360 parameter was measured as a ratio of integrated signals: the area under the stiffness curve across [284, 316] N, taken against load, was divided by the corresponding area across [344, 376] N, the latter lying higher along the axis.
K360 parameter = 0.99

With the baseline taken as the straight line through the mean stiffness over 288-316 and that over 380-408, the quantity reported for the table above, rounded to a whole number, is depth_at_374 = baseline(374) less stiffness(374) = -42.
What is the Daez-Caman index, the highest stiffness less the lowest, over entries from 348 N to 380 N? 26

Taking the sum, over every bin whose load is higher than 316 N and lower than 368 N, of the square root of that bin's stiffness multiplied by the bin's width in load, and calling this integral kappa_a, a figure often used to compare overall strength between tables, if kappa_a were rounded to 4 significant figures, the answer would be 1021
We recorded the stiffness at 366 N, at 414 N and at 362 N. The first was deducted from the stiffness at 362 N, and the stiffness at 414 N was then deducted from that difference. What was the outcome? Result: -385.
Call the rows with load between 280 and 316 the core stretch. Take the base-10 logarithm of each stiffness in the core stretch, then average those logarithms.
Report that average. 2.58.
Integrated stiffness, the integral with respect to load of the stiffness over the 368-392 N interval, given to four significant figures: 9064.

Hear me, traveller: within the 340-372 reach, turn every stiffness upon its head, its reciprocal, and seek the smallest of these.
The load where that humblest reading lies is 342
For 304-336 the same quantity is 318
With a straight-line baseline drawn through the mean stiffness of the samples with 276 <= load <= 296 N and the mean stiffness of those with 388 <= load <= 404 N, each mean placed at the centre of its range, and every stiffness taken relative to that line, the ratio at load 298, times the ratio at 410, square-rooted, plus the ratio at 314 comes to 2.10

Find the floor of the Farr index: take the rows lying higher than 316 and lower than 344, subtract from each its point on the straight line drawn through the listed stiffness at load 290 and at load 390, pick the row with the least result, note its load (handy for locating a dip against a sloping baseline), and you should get 338 N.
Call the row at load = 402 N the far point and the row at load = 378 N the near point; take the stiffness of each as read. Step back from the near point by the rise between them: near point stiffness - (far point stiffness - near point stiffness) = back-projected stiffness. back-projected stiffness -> 494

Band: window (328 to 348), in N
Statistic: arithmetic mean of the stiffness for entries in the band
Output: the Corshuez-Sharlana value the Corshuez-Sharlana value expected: 389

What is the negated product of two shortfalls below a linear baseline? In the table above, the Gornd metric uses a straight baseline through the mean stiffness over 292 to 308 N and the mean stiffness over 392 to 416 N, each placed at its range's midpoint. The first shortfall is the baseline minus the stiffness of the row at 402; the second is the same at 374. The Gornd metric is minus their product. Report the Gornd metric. 3418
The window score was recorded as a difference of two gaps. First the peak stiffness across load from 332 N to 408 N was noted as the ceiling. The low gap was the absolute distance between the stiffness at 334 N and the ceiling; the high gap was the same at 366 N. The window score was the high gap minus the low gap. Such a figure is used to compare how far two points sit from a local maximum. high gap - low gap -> 16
